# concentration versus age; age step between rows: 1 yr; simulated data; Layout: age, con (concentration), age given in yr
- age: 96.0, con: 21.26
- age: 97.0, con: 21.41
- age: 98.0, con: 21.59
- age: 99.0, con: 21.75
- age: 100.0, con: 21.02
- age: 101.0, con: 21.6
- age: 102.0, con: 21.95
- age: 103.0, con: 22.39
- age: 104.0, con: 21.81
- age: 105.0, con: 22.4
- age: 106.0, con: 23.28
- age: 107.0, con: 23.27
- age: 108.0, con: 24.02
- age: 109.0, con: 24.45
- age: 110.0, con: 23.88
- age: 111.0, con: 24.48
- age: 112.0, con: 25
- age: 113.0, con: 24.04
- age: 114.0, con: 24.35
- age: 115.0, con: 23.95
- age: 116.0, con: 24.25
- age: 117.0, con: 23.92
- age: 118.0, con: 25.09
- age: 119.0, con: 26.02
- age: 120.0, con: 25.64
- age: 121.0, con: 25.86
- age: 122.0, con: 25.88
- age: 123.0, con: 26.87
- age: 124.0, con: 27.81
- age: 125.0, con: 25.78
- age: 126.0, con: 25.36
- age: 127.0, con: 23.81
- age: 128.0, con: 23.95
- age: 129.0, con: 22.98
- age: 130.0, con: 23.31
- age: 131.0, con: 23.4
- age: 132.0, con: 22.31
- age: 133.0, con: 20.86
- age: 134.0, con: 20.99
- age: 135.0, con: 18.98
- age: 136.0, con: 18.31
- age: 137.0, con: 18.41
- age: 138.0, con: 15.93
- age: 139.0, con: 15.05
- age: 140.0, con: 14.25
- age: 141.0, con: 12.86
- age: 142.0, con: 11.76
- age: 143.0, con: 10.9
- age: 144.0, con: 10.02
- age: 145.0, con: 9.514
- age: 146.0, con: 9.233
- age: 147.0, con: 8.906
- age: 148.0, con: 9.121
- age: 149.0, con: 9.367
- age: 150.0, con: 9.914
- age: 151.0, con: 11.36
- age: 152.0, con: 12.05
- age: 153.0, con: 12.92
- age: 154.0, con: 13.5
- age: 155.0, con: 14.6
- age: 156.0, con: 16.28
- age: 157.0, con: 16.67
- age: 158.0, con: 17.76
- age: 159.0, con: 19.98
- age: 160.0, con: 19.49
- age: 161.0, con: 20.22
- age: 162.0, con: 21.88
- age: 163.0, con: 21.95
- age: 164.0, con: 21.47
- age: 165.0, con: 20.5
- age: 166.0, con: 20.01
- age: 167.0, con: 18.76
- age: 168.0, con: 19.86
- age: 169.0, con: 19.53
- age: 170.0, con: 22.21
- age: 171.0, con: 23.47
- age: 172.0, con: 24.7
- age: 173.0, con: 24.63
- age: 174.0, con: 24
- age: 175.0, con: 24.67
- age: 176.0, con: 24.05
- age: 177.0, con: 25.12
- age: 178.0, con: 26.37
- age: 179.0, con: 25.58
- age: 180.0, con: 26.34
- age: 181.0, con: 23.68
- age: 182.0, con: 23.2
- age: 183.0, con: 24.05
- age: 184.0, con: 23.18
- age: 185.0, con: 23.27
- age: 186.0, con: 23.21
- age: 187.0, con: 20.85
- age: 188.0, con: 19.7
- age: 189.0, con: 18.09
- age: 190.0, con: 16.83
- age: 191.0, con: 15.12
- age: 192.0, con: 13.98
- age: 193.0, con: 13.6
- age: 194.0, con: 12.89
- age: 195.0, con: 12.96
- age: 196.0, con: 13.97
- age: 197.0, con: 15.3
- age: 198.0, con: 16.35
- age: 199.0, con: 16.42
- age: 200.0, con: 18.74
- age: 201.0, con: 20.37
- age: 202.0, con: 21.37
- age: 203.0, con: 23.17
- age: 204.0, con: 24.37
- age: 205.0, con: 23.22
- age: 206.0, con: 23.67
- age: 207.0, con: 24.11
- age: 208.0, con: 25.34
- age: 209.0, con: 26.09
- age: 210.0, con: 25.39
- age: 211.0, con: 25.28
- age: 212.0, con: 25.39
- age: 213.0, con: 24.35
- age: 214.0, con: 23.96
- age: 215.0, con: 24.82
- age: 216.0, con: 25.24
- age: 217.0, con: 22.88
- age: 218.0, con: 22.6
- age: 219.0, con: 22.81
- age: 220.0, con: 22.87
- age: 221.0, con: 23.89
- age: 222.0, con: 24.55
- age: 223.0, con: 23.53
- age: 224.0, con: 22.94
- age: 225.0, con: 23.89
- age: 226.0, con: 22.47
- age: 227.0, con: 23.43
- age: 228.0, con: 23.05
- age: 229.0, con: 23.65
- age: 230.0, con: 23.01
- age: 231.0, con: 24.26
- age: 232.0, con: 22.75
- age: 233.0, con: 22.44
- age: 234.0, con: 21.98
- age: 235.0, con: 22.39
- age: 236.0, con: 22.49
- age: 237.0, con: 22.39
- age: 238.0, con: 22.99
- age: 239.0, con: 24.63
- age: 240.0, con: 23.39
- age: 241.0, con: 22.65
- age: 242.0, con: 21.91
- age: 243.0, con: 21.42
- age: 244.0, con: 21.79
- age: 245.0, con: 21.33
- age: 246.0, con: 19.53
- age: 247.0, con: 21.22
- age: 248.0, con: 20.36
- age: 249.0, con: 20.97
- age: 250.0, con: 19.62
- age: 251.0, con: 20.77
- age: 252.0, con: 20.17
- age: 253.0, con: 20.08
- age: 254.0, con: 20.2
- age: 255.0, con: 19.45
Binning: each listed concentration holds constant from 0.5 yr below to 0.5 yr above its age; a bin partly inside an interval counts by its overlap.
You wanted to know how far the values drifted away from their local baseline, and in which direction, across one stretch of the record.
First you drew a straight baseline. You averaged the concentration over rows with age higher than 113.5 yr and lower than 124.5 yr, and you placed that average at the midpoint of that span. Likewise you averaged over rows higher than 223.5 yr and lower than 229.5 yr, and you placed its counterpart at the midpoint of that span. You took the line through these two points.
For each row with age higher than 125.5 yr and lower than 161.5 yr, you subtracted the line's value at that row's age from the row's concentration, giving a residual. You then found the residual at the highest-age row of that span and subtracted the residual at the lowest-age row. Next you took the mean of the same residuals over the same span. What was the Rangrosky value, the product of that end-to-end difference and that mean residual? 39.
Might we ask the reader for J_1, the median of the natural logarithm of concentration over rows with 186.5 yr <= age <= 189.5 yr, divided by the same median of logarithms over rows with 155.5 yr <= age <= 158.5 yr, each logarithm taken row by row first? 1.06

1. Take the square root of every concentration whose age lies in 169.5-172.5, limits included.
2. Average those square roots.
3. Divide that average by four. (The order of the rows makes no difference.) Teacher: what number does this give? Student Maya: 1.21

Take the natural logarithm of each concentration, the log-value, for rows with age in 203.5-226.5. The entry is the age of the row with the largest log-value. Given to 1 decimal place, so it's 209.0 yr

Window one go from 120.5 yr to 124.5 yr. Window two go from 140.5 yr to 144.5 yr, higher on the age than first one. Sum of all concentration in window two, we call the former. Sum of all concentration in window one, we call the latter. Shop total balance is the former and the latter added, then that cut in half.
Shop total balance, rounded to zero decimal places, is 76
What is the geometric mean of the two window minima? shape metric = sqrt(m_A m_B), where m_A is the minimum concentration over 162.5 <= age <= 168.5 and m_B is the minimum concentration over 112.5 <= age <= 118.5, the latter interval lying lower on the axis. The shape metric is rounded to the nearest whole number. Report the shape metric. 21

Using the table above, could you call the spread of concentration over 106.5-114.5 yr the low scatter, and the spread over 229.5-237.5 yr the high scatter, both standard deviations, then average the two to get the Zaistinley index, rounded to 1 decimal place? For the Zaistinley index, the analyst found 0.6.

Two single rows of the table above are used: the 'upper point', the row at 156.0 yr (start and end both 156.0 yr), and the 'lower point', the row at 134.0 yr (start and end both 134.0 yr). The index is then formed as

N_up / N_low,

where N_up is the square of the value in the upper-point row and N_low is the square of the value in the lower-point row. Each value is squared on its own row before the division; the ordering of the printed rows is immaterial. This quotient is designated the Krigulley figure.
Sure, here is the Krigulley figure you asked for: 0.6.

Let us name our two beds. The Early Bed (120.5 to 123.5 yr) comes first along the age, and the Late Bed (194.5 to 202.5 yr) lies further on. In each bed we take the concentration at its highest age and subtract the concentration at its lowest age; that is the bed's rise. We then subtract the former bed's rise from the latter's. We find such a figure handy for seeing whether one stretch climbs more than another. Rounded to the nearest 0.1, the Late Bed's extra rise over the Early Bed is 7.4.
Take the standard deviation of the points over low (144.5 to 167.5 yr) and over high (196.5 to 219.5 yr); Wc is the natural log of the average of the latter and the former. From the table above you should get 1.4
